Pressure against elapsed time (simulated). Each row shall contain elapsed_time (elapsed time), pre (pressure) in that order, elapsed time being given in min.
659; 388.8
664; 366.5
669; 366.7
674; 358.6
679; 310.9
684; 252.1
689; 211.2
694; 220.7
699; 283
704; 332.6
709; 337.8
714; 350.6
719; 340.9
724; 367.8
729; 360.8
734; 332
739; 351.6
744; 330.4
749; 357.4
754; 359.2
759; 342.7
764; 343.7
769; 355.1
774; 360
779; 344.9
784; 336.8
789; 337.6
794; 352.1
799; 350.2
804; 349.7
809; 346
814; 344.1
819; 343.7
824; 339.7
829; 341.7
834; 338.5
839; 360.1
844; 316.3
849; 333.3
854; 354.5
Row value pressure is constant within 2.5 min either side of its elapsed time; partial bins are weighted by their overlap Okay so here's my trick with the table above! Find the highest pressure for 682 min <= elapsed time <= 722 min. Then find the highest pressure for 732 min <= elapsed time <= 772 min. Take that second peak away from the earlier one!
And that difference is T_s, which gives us -8.6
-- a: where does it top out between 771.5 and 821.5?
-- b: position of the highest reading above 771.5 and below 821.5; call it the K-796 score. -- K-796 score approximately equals 774 min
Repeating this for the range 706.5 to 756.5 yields 724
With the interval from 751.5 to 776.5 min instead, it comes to 774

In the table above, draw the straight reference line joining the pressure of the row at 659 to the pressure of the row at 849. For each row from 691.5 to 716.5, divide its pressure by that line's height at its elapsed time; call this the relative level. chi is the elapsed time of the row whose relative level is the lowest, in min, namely 694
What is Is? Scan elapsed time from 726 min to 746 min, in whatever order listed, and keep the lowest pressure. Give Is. 330.4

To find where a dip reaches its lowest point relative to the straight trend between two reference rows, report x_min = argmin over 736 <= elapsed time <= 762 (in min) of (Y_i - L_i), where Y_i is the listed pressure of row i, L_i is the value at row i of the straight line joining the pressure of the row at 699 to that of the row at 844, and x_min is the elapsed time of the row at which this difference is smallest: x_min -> 744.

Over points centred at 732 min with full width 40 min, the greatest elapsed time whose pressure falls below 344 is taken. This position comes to 744 min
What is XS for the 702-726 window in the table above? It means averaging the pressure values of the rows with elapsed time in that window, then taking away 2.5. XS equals 343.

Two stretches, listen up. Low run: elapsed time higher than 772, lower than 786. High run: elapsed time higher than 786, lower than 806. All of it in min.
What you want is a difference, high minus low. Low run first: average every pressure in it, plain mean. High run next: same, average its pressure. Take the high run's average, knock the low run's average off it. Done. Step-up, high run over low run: 0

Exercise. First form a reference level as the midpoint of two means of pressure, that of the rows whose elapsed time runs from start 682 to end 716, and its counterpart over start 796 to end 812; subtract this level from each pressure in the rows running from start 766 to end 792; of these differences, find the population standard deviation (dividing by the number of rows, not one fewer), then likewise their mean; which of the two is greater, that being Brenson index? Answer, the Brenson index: 31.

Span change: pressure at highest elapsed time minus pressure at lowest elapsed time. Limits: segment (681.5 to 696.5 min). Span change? -31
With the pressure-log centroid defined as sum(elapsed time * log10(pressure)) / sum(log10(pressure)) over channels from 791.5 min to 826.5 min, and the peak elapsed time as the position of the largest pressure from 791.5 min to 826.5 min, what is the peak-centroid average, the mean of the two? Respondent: 801.5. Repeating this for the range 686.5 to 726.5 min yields 715.4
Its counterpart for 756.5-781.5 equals 771.5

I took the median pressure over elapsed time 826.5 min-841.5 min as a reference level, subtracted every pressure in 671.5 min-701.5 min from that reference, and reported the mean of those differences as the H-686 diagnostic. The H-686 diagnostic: 69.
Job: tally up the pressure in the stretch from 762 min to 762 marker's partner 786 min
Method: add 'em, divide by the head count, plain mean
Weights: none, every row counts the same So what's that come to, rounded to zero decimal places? 348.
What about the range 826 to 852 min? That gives 338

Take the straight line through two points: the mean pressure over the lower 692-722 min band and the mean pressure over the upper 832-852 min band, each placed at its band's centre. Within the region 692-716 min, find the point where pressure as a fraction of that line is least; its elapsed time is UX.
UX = 694 min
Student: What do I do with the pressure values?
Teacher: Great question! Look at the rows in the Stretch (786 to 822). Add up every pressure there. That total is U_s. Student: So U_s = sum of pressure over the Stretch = 2423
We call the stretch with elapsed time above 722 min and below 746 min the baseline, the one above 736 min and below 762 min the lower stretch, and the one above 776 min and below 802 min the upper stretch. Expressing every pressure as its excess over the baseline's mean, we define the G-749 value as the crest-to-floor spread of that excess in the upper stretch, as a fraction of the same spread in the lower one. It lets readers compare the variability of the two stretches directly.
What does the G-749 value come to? 0.53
